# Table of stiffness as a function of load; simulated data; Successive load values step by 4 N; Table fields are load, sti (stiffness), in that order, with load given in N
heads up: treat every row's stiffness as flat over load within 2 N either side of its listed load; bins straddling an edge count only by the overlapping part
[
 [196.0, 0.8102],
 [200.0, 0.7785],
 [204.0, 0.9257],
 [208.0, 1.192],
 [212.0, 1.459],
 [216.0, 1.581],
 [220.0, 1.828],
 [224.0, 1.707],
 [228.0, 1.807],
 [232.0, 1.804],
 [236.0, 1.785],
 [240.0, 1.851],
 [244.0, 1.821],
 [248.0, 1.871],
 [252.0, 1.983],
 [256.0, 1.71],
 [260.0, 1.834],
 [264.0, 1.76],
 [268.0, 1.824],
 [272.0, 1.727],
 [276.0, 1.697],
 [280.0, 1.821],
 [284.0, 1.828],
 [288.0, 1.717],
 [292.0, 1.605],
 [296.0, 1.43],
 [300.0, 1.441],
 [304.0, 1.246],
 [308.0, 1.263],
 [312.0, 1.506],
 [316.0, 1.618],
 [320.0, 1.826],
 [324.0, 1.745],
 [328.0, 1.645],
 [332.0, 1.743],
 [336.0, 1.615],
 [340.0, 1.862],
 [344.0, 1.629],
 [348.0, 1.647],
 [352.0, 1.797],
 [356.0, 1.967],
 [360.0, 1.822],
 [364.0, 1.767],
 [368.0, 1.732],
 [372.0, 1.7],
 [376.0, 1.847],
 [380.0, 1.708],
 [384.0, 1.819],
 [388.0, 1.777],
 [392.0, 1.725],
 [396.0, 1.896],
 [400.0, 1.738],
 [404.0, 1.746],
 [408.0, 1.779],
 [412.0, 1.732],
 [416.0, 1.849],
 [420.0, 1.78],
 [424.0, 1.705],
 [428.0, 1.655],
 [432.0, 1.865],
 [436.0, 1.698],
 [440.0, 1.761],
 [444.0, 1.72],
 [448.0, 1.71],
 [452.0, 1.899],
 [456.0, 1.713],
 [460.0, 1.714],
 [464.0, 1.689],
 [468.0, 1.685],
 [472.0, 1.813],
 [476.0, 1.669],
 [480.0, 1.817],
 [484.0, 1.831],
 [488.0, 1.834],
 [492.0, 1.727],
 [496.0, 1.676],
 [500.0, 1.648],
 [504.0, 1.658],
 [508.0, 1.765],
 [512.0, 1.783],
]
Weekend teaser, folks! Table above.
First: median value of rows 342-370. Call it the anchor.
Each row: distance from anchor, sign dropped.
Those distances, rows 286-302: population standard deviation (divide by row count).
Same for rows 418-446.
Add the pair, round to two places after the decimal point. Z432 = 0.16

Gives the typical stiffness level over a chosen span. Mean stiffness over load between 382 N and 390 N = 1.80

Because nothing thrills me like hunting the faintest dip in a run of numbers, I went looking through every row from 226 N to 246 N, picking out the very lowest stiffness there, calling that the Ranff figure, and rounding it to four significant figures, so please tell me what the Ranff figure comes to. 1.785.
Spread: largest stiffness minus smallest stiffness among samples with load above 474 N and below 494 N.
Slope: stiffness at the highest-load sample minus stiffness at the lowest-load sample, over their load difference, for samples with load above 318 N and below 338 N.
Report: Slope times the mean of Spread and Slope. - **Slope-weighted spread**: -0.0010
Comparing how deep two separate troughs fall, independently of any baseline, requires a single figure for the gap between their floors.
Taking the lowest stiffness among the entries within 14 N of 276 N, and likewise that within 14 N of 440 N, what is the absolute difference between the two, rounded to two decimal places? 0.04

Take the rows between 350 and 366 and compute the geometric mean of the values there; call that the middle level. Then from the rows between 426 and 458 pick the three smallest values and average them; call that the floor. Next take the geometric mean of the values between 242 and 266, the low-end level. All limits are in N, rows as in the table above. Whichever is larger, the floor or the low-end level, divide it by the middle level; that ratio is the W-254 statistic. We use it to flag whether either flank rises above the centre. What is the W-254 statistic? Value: 1.00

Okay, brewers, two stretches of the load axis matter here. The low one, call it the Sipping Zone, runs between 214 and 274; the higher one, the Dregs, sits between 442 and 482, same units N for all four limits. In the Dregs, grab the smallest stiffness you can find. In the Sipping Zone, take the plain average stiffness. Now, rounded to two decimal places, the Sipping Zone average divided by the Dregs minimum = 1.07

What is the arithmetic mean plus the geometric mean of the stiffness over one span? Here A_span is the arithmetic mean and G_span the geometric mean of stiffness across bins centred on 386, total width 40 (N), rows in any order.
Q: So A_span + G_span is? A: 3.54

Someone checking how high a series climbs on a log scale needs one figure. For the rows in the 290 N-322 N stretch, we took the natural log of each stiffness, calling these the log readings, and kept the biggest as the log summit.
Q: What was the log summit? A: 0.60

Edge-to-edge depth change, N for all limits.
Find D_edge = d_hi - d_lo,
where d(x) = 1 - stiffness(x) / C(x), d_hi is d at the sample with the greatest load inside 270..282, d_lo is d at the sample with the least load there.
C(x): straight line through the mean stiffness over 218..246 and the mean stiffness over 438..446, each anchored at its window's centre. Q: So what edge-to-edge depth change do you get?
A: -0.05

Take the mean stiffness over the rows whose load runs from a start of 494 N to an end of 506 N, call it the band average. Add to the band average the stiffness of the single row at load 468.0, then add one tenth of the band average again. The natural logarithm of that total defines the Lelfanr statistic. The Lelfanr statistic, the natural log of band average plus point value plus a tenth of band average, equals 1.26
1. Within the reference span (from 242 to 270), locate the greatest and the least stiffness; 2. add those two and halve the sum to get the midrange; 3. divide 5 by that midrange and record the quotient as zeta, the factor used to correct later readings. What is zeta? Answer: 2.71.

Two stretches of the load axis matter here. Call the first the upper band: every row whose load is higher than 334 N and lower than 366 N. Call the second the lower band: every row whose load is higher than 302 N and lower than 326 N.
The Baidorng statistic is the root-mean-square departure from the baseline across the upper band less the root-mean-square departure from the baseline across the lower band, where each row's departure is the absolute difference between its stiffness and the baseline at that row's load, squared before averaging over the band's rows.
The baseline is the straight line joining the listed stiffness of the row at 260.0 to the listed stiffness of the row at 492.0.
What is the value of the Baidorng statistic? -0.23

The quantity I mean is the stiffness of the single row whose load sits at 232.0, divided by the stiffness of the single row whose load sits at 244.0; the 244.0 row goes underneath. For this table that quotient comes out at 0.99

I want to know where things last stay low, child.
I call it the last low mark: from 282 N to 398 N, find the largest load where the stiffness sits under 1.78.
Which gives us 392.0 N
